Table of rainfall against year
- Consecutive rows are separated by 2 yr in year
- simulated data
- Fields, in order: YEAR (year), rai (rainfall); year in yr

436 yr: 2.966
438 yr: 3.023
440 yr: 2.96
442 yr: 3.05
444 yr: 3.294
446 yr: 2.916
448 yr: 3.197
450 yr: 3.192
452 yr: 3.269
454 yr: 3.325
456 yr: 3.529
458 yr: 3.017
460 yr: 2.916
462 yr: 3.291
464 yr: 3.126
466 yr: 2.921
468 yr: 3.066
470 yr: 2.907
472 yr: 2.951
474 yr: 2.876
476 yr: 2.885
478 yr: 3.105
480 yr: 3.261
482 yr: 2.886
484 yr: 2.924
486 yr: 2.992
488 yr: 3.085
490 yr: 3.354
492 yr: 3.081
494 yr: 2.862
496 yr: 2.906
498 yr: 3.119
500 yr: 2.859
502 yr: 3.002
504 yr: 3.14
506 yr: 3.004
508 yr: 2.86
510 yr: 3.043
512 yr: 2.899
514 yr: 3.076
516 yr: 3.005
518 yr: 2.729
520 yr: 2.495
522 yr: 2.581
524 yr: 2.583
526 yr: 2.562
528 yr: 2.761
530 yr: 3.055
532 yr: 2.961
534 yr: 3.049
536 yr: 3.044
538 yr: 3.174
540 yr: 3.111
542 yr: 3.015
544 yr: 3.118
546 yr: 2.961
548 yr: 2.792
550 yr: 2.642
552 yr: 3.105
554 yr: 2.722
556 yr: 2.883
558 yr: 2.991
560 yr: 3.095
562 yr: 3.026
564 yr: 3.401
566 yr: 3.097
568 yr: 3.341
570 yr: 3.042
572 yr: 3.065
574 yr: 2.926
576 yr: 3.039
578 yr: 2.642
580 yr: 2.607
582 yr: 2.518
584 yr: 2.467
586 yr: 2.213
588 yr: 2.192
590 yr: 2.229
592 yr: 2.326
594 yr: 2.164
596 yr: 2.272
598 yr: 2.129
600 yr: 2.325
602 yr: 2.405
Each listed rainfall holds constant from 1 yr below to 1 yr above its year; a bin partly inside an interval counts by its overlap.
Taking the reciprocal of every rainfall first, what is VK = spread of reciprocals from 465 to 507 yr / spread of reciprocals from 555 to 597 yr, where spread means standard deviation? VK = 0.26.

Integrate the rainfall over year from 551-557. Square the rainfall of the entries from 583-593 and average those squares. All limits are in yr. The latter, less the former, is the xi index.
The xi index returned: -12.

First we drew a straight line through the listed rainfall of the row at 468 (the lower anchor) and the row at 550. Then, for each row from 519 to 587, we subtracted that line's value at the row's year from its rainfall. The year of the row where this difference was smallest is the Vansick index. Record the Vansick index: 520 yr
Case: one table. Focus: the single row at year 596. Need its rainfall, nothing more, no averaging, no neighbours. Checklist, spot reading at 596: 2.272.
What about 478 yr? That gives 3.105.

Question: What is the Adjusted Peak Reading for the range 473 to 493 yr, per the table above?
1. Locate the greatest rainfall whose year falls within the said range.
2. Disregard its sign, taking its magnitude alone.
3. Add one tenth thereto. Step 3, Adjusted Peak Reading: 3.45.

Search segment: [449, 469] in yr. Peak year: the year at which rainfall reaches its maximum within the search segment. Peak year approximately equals 456 yr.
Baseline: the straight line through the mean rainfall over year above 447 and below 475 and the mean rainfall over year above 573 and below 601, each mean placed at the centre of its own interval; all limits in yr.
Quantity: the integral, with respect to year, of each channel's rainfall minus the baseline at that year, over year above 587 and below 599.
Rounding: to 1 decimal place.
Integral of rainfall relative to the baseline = -2.2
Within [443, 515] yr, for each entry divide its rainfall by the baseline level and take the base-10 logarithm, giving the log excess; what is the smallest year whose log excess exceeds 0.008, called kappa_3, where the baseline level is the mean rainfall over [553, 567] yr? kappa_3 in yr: 444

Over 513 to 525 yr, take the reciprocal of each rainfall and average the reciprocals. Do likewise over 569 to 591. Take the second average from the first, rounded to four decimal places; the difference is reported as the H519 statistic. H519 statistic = -0.0195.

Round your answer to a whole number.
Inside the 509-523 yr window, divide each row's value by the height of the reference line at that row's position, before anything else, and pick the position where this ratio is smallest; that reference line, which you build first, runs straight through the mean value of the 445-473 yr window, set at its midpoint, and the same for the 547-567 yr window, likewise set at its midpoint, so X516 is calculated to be 520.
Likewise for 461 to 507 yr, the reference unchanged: 474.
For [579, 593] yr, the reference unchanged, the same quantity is 588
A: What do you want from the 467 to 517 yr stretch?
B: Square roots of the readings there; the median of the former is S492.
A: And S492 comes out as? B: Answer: 1.73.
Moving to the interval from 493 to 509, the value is 1.72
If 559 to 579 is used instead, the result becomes 1.75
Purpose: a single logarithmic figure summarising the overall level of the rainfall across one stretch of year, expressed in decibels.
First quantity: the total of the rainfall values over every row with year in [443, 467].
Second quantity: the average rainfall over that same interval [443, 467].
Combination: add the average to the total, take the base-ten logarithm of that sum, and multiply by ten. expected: 16.1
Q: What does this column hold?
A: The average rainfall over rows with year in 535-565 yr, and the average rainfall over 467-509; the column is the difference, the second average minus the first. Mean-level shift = 0.00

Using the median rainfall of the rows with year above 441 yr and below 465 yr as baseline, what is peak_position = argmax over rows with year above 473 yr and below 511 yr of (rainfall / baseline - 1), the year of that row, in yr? 490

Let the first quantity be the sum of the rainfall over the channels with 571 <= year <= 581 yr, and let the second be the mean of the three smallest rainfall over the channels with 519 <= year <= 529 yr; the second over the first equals 0.178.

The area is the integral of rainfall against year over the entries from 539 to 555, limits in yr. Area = 46.9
